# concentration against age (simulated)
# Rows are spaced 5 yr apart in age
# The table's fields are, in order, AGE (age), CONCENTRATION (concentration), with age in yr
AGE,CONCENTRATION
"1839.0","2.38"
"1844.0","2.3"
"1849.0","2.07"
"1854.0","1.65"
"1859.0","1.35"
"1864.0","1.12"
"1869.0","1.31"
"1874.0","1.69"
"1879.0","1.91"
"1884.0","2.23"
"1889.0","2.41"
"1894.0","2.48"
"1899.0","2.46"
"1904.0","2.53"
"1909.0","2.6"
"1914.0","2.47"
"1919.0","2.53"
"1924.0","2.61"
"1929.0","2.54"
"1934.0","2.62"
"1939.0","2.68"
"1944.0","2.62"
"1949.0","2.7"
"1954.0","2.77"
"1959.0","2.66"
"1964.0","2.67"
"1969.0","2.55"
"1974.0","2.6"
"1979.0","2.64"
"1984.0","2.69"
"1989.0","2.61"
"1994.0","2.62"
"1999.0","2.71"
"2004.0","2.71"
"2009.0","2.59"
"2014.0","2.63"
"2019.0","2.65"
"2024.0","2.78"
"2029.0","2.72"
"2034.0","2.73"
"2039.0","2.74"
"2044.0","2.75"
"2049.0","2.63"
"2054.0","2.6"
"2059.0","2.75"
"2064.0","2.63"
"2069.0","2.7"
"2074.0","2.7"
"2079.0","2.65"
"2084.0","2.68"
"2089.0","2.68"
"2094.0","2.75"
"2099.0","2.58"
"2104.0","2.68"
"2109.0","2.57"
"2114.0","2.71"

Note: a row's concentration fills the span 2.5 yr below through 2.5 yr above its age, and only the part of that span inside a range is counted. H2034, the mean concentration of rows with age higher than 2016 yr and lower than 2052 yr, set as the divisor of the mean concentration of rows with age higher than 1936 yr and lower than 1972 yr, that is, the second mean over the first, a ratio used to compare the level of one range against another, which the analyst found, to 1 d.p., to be 1.0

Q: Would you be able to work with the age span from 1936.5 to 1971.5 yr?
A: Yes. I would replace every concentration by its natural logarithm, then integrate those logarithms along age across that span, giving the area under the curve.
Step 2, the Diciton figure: 34.3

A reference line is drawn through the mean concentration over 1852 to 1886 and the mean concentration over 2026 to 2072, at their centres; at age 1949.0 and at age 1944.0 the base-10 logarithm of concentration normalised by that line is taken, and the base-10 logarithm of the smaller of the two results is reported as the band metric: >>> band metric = -1.0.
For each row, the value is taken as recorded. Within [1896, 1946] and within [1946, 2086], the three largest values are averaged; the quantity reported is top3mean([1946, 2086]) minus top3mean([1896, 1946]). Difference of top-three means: 0.127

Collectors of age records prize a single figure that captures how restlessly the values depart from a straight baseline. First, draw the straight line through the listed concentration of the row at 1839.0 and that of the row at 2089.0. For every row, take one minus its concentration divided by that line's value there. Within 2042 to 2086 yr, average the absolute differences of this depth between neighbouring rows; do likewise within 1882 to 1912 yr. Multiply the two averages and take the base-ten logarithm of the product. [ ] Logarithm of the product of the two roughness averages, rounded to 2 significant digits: -3.1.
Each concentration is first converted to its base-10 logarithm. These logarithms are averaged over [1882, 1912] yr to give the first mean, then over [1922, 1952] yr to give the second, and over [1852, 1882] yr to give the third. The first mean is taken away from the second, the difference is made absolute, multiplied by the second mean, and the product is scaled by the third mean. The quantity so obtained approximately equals 0.0022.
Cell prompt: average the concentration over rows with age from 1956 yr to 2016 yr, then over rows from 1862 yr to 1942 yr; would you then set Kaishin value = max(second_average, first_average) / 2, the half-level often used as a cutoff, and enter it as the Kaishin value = 1.32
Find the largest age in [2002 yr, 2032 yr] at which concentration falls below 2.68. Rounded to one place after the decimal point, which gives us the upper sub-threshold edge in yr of 2019.0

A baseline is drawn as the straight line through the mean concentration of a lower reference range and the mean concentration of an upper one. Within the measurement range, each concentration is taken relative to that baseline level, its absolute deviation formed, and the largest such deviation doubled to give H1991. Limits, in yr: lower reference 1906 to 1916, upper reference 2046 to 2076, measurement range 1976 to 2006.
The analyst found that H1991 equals 0.19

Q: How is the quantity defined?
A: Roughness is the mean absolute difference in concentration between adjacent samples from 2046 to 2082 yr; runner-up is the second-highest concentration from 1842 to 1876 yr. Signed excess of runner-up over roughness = 2.00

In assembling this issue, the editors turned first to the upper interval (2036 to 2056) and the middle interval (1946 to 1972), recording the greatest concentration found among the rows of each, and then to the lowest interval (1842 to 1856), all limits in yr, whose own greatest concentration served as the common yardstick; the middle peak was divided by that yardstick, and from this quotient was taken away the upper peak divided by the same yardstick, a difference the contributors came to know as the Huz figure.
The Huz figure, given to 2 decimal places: 0.01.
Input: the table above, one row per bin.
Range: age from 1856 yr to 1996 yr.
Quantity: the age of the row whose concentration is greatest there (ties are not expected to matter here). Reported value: 1954.0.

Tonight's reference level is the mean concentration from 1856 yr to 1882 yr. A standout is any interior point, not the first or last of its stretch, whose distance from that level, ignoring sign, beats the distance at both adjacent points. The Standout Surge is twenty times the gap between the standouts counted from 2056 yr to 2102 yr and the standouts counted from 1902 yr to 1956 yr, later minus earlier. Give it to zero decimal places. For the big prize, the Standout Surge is -40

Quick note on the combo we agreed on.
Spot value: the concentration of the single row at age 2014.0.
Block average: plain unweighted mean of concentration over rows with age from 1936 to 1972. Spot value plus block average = 5.29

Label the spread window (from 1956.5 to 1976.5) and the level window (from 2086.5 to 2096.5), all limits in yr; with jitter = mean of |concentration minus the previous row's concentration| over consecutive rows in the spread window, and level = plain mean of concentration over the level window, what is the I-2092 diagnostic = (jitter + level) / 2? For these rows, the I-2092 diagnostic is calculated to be 1.39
